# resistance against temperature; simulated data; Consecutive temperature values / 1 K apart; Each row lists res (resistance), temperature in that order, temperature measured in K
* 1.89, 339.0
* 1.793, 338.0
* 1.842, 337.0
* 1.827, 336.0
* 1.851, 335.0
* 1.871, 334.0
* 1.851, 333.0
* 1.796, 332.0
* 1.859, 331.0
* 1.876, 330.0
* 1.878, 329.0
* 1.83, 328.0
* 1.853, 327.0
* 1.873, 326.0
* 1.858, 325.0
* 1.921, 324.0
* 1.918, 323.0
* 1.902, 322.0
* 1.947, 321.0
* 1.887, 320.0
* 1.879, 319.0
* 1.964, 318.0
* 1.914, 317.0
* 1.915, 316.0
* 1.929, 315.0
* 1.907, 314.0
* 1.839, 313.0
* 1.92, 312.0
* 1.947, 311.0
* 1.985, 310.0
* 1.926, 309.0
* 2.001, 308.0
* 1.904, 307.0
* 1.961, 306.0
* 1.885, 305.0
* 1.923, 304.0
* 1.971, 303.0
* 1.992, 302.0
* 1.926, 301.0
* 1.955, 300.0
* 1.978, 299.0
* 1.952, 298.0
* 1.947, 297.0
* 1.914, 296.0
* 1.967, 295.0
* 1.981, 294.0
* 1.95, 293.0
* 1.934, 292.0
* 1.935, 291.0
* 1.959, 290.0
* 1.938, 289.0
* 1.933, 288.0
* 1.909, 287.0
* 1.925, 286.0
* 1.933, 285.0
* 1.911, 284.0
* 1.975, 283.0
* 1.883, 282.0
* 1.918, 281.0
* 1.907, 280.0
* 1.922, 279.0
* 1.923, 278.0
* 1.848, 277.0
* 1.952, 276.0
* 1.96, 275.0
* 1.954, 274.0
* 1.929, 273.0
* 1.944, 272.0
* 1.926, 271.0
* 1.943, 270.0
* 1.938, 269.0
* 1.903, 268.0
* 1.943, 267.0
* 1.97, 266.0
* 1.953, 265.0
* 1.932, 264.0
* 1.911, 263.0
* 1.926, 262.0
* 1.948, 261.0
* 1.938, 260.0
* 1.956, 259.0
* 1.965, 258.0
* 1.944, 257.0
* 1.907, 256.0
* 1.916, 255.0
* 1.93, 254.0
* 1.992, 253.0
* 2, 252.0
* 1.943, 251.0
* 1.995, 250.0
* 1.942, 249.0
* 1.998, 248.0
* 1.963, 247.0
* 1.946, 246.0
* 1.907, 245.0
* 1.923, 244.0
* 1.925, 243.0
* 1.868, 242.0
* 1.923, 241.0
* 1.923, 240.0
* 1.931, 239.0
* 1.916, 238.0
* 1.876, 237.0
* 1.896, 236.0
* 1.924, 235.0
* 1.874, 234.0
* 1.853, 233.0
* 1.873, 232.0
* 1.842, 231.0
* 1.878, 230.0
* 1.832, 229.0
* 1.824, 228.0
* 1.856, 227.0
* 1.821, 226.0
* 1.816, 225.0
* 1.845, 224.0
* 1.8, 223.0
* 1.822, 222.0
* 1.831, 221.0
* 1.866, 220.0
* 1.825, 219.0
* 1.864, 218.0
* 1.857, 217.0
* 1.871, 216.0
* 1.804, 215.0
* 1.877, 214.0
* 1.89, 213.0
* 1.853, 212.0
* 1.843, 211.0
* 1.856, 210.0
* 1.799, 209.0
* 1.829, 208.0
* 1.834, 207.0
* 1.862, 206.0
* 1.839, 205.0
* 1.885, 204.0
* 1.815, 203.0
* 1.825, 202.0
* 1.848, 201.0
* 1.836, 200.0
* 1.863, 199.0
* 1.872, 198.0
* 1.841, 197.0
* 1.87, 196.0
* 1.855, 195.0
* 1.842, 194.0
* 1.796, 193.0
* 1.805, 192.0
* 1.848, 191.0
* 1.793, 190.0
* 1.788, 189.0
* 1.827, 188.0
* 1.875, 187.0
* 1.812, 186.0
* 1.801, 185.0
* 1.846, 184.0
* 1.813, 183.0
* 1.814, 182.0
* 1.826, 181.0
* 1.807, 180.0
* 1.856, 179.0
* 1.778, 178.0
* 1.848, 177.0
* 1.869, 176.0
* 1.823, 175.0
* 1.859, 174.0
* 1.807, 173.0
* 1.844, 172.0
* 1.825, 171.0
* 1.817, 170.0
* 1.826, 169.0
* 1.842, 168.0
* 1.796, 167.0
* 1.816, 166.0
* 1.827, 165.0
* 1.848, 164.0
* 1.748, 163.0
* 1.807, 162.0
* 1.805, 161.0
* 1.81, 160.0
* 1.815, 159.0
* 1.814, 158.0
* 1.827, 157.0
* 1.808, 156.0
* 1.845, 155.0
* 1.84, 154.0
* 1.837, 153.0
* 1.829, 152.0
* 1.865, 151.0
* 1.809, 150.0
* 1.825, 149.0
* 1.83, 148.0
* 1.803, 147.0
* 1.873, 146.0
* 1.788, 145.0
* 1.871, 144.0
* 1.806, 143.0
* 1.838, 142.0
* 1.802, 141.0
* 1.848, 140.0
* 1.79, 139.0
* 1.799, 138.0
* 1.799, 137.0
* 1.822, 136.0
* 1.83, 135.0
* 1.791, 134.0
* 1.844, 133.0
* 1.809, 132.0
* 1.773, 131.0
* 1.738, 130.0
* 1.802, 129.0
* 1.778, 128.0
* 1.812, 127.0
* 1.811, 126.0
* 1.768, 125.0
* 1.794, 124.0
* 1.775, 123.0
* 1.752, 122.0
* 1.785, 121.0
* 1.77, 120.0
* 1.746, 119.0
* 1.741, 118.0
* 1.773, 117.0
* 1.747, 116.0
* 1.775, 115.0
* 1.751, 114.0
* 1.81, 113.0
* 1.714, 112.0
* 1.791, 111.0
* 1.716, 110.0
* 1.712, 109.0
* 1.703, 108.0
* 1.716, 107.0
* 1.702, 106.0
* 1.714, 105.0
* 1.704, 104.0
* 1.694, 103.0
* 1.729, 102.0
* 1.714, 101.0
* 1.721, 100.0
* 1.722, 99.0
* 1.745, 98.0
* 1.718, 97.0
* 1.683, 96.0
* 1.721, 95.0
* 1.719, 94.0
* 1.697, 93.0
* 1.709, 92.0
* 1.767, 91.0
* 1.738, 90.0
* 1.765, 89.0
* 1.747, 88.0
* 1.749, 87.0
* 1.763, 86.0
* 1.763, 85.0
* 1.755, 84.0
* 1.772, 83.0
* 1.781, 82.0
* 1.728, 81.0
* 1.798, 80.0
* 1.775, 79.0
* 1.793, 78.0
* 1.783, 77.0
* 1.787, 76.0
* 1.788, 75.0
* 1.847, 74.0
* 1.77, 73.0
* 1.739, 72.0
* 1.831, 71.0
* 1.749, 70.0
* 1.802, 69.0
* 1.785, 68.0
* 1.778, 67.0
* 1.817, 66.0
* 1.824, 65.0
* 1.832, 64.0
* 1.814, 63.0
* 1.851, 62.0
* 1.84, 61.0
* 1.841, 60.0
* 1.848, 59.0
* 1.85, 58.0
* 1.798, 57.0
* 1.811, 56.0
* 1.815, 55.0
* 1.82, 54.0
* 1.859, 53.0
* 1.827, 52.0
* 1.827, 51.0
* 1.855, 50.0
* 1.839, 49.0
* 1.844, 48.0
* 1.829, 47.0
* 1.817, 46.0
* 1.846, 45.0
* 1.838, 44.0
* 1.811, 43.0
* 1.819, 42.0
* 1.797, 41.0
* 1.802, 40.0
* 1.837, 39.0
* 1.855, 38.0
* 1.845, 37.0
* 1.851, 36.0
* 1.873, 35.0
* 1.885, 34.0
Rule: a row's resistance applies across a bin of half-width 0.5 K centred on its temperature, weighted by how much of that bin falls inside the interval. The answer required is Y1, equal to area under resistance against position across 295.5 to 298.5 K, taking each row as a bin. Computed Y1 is 5.81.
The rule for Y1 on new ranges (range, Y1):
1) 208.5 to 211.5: 5.50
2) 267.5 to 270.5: 5.78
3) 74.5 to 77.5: 5.36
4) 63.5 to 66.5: 5.47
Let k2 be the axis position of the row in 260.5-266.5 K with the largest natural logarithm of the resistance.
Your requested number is 266.0 K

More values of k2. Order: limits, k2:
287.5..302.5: 302.0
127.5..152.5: 146.0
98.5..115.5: 113.0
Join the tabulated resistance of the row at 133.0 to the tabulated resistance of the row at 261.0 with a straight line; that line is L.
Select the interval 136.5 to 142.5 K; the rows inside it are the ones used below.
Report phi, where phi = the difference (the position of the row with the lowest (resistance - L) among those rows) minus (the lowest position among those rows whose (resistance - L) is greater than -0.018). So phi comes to -1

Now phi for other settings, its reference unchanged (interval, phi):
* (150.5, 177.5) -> 12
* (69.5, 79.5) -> 1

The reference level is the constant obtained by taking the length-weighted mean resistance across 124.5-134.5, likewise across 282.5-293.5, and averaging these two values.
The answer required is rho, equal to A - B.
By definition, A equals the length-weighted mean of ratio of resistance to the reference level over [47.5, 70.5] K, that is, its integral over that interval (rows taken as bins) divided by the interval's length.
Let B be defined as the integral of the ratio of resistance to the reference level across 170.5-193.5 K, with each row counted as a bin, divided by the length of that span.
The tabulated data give 0.00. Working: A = 0.98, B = 0.98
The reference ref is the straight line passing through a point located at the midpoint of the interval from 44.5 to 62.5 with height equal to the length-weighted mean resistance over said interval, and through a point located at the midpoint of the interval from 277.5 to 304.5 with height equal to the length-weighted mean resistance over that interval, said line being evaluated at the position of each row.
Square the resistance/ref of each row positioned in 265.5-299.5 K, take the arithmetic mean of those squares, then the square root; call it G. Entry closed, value 1.00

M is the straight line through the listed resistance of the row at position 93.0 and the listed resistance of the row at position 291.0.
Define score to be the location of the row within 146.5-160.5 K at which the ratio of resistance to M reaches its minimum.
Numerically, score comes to 160.0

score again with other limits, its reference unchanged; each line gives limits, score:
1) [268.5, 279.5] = 277.0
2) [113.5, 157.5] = 130.0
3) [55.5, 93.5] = 93.0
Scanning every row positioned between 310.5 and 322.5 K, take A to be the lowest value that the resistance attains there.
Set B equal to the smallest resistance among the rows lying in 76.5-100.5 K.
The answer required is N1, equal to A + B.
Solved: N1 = 3.52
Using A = 1.839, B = 1.683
